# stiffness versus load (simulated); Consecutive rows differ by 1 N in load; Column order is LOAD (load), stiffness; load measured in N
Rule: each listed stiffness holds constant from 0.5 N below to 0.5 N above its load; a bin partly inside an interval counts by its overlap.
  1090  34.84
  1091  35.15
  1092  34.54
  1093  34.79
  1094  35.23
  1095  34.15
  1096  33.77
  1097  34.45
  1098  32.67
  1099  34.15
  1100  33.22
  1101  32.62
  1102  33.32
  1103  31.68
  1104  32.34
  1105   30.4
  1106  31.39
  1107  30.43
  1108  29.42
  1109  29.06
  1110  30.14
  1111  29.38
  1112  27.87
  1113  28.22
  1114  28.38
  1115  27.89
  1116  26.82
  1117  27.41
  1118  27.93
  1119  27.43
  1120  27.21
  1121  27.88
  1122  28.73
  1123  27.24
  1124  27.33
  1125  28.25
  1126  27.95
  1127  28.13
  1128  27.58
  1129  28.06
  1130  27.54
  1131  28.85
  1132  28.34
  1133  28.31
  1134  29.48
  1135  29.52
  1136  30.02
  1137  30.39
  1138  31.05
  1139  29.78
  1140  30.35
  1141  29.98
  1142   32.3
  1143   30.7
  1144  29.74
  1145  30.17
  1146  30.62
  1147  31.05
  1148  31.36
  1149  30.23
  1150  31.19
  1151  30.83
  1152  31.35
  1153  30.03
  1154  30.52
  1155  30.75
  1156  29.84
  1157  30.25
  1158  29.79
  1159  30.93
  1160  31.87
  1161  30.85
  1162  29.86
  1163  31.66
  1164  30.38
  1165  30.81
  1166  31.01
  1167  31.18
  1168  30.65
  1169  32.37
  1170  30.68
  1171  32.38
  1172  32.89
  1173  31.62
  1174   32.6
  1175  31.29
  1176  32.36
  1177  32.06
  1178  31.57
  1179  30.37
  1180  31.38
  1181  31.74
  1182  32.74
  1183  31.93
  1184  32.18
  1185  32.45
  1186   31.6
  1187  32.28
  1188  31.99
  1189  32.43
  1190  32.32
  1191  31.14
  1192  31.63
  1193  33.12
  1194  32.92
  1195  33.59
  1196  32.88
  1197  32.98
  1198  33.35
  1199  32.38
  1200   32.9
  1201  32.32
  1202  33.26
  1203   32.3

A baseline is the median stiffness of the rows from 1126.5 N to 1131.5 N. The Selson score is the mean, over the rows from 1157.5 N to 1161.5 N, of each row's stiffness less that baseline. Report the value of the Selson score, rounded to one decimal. 2.8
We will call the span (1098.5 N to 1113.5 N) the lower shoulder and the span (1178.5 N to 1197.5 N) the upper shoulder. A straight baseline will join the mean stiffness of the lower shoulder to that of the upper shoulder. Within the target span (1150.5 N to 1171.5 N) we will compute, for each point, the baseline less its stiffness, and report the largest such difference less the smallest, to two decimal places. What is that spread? 2.41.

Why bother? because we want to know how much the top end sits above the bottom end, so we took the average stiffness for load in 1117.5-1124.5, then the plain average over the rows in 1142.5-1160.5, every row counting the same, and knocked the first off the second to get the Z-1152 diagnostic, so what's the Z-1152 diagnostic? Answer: 2.9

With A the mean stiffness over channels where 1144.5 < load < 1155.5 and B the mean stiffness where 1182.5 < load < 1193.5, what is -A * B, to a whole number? -987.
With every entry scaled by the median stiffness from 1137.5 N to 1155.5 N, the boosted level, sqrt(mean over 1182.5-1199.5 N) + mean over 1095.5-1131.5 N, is 1.99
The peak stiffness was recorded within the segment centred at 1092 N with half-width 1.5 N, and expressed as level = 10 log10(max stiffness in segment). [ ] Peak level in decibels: 15.5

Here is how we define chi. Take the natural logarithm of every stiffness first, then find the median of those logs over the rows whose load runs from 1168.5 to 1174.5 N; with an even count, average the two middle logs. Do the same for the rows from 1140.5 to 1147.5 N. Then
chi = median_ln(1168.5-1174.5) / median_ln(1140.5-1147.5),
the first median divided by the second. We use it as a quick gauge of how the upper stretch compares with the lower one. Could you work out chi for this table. 1.02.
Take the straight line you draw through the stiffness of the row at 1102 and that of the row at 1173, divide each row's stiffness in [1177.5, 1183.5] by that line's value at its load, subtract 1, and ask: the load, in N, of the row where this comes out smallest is 1179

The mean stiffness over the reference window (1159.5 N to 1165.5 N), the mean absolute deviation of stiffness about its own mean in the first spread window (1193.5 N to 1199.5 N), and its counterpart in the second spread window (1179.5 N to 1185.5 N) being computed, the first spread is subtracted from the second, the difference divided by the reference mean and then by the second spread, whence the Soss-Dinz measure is 0.007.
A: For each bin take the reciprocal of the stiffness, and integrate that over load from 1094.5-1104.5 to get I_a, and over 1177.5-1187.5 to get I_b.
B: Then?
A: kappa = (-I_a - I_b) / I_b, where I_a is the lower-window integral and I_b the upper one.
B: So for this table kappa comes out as -1.96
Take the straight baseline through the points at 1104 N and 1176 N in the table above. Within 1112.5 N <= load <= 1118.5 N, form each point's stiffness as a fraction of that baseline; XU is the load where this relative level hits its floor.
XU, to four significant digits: 1116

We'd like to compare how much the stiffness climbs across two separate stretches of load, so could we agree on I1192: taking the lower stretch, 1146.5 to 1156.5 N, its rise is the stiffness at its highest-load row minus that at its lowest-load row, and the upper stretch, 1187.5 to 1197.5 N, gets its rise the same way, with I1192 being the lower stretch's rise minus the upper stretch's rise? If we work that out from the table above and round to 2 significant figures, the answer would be -2.2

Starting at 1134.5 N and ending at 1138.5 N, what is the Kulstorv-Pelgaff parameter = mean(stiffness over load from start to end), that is 30.2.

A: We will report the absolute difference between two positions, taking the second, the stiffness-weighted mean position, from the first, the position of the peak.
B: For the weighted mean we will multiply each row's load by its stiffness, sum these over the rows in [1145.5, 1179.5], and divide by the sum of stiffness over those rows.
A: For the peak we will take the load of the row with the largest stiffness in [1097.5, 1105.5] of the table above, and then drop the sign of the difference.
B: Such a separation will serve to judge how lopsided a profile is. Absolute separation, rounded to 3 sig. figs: 63.6 N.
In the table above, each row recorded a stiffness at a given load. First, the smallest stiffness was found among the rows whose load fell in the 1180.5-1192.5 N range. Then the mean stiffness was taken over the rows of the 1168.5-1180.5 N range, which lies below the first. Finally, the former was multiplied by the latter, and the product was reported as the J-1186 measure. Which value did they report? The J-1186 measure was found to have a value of 990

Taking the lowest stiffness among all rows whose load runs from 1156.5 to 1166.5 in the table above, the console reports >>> 29.79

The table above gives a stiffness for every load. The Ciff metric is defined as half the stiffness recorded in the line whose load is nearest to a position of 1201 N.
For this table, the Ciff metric 16.2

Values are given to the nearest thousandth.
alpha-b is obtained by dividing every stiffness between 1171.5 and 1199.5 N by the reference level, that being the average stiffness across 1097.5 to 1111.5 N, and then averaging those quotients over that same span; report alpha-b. 1.024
